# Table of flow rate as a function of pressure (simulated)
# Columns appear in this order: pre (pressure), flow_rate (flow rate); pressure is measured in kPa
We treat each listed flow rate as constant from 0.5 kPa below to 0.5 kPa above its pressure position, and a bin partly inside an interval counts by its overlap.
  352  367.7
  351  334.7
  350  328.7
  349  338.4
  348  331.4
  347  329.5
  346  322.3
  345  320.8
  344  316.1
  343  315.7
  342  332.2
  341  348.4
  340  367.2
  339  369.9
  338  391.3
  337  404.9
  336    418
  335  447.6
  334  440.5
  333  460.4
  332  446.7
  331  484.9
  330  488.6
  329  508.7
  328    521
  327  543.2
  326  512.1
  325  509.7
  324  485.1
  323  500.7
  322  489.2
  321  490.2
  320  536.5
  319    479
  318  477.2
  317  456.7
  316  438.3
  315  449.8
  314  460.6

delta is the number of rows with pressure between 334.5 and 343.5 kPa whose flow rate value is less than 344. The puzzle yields 2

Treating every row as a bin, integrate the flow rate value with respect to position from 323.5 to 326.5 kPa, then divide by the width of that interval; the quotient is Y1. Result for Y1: 502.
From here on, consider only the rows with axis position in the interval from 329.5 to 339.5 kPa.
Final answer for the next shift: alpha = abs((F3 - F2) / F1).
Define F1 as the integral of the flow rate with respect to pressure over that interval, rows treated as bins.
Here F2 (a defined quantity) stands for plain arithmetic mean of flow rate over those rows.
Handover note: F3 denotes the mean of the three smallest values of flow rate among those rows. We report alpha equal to 0.011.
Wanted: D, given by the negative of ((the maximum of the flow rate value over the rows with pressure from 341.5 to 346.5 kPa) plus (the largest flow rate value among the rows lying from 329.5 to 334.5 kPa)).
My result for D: -821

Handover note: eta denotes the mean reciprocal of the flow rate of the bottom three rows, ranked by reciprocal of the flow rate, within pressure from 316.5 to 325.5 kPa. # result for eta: 0.0019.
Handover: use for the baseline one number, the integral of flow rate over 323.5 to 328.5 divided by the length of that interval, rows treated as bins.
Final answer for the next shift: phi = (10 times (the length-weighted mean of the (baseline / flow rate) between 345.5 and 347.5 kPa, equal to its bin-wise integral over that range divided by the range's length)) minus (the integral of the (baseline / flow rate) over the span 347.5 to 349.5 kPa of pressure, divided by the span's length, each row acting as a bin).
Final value 14.2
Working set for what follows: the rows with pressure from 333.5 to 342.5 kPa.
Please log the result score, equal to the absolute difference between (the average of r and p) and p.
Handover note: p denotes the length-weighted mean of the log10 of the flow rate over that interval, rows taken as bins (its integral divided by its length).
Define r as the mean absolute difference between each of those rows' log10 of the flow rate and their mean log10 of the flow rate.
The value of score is 1.277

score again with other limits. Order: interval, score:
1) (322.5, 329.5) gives 1.349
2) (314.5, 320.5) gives 1.326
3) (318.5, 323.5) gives 1.342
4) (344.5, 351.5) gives 1.256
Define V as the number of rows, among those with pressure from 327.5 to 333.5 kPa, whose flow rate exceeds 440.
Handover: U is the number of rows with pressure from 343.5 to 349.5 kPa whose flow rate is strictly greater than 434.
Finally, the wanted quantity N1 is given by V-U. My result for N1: 6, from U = 0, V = 6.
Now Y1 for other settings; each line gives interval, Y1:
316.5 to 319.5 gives 471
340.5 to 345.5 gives 327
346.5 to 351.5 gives 333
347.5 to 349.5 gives 335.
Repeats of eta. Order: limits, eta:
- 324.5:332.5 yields 0.0019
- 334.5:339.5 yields 0.0024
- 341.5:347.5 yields 0.0030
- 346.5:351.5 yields 0.0030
